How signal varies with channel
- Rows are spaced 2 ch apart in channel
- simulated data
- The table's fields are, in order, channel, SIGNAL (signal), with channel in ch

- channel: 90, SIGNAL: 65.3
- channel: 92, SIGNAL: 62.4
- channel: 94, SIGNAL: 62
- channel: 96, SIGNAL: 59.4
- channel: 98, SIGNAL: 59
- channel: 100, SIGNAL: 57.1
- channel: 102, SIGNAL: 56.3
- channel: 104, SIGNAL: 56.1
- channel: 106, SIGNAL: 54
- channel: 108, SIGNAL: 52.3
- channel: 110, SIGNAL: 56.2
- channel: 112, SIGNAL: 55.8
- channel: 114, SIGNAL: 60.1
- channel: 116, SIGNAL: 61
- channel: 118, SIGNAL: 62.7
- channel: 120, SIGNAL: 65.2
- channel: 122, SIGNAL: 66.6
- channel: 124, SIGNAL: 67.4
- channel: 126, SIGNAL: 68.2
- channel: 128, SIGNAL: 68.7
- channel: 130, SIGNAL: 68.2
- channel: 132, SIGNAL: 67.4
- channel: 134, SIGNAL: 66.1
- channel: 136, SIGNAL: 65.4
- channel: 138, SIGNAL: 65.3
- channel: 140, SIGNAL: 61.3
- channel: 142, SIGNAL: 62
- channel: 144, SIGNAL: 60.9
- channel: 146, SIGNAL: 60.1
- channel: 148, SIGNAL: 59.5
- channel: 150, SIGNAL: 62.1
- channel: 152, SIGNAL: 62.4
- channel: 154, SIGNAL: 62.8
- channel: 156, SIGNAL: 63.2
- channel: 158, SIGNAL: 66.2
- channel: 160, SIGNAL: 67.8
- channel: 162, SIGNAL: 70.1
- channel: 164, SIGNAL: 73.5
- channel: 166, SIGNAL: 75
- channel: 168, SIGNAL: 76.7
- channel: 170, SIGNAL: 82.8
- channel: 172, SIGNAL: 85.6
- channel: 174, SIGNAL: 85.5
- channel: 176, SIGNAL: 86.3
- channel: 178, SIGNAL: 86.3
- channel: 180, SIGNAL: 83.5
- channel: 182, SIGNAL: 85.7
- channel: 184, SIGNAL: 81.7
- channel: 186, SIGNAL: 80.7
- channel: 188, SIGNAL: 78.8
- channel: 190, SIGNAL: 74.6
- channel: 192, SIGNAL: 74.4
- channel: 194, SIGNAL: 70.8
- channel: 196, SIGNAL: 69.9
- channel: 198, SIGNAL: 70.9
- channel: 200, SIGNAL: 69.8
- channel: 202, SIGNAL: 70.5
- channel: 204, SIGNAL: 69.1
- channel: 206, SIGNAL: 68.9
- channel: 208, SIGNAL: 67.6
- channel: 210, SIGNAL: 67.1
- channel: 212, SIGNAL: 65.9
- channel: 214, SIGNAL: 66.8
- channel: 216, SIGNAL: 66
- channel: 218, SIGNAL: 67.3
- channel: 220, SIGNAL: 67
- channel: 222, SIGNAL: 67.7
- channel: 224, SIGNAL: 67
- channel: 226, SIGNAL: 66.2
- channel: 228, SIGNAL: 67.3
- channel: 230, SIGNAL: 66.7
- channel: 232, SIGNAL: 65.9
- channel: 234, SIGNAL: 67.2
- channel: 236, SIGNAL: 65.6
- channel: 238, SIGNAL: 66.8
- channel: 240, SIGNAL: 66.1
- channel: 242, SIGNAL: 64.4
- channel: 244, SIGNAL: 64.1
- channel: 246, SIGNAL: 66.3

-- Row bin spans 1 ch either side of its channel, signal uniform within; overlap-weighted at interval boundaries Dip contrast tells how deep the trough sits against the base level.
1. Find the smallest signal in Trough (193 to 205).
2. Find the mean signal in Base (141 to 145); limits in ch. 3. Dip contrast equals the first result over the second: 1.12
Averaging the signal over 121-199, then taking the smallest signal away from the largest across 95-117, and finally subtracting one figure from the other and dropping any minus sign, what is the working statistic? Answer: 63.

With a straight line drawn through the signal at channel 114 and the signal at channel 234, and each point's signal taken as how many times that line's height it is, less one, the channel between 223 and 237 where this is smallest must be 236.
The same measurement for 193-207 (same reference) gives 206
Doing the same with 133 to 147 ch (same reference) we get 146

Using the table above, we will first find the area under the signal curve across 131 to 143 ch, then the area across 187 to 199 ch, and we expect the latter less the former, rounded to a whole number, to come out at 104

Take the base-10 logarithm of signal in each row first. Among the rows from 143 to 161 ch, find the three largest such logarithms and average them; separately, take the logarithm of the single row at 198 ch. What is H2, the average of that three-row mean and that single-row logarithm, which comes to 1.83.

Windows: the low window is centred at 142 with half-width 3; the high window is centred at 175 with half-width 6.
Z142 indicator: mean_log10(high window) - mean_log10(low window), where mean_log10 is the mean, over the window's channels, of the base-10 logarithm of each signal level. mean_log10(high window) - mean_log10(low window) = 0.14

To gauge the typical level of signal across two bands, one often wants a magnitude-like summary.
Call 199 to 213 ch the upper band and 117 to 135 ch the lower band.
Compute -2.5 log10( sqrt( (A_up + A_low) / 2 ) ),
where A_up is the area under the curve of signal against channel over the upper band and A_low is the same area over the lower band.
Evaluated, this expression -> -3.8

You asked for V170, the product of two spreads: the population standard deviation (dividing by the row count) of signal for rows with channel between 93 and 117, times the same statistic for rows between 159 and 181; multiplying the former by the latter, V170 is 18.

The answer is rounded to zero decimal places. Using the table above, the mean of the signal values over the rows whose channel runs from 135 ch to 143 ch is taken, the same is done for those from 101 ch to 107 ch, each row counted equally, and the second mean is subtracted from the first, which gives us 8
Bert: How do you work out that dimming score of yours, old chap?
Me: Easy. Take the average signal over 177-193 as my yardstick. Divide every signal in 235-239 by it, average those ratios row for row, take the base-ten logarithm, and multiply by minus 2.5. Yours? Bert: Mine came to 0.215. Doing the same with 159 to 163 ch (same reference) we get 0.171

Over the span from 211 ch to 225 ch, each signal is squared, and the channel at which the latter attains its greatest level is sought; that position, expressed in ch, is 222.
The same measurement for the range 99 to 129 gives 128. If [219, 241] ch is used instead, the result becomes 222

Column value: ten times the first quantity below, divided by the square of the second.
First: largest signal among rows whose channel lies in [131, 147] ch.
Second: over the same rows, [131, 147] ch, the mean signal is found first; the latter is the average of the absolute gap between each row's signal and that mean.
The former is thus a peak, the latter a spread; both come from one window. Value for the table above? 109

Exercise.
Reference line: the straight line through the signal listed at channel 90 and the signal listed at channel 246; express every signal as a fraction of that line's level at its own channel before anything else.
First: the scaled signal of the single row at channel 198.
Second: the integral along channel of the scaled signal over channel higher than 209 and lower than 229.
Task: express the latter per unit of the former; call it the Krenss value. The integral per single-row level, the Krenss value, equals 18.8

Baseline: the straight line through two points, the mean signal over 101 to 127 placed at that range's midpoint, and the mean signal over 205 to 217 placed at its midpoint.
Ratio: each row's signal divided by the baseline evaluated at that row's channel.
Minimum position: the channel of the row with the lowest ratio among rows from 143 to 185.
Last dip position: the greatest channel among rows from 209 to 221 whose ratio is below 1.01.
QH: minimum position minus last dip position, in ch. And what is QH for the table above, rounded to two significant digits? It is -72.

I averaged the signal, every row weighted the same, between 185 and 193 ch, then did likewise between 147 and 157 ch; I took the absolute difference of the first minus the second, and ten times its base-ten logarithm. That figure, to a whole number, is 12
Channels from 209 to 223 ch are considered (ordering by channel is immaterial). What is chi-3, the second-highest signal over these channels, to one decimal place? 67.3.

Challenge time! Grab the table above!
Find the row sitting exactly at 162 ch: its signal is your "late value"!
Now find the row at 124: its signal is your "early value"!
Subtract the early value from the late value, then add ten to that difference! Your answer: 13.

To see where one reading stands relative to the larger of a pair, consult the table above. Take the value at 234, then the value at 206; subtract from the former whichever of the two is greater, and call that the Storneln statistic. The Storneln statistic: -1.7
